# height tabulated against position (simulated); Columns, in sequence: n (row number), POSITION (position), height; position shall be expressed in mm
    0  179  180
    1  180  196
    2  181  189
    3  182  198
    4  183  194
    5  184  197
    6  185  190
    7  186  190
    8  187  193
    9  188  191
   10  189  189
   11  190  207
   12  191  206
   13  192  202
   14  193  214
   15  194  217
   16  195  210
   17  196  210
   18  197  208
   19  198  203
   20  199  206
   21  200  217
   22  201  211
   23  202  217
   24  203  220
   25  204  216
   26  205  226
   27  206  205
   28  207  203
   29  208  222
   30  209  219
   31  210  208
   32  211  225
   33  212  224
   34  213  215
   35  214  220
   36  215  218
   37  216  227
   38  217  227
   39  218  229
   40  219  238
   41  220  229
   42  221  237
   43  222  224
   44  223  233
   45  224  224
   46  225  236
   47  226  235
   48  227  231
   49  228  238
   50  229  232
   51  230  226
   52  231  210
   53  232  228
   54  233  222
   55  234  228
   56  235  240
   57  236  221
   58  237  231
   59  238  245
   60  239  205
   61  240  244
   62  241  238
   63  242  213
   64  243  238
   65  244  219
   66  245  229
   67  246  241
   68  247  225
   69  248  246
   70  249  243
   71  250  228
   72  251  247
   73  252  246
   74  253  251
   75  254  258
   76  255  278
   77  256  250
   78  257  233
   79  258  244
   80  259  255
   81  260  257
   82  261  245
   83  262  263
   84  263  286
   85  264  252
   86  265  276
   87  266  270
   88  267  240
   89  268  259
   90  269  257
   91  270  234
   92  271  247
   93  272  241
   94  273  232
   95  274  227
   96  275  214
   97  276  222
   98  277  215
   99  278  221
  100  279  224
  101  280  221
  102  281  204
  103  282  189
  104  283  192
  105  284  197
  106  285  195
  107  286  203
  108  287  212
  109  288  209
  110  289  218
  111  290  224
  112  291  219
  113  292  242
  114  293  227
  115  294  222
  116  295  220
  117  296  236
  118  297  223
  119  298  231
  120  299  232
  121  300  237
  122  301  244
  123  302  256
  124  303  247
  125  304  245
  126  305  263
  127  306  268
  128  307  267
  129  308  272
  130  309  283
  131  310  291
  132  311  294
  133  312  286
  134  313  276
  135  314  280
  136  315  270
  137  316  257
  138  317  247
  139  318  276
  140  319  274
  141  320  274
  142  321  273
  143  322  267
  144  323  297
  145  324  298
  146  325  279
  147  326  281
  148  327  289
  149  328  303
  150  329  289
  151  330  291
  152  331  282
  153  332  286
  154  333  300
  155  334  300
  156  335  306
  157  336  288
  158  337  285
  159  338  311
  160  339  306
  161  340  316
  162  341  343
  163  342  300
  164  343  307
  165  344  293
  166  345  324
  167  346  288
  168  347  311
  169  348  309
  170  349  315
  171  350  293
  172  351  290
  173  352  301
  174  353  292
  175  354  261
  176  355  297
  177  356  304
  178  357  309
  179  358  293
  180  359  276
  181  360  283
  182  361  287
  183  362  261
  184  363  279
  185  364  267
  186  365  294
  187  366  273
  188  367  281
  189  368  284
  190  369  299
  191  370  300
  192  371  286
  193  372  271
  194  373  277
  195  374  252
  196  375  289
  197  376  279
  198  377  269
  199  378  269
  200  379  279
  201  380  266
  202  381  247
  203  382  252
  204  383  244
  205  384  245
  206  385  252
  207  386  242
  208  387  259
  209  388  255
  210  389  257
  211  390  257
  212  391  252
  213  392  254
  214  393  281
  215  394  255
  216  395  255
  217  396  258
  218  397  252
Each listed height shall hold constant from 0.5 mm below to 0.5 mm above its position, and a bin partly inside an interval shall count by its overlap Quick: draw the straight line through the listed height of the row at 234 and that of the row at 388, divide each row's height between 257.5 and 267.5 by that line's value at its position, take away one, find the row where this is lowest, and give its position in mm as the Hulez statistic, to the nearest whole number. 267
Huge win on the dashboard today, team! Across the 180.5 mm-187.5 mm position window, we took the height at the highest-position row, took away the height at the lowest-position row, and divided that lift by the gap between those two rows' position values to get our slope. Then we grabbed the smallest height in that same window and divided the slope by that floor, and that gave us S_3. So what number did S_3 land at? 0.004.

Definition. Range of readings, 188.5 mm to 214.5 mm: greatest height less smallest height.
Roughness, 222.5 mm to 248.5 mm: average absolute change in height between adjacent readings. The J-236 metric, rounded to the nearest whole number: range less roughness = 23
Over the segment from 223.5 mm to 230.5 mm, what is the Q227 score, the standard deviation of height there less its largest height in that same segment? -233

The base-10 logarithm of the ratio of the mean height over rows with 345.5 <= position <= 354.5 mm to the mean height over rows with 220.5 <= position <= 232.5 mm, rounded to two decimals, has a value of 0.11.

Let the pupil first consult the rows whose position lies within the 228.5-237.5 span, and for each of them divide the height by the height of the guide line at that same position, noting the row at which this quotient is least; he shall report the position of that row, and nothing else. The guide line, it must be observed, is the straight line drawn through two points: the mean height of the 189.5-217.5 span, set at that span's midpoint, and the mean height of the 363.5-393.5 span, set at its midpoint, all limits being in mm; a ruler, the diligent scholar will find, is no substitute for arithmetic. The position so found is 231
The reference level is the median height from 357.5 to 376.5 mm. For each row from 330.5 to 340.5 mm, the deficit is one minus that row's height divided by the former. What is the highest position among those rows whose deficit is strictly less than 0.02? 340 mm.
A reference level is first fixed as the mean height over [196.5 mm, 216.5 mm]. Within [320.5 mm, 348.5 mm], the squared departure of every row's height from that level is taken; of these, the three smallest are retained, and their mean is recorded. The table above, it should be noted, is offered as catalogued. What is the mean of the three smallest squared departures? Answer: 3330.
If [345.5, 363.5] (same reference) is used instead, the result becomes 2600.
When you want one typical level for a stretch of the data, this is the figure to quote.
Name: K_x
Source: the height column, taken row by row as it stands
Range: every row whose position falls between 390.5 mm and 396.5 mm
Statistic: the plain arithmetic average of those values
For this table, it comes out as 259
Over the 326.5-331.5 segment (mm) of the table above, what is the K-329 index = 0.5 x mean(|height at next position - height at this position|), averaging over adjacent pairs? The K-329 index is 5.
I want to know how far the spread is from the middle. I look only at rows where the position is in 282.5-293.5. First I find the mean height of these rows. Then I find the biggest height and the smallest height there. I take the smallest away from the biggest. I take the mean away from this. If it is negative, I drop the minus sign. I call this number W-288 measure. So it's 163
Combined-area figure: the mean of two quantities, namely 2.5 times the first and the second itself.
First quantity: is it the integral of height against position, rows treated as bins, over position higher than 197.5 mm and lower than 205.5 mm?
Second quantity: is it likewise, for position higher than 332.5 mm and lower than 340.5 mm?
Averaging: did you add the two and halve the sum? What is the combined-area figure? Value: 3351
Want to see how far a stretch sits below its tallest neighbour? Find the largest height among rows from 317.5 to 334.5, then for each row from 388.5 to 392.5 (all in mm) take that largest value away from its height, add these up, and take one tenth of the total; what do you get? -19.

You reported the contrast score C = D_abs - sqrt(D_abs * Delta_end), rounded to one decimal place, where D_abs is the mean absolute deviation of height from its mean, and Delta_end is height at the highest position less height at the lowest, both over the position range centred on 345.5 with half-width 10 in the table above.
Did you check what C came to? 2.1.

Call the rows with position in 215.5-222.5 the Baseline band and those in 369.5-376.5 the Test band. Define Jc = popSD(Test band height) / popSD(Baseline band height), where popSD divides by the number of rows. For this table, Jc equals 2.87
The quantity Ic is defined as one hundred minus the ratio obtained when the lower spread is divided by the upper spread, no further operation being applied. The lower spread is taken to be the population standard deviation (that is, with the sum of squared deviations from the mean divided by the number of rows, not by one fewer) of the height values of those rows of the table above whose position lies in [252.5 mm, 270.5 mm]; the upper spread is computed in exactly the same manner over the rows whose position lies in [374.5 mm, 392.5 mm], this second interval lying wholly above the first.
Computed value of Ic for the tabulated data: 98.9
